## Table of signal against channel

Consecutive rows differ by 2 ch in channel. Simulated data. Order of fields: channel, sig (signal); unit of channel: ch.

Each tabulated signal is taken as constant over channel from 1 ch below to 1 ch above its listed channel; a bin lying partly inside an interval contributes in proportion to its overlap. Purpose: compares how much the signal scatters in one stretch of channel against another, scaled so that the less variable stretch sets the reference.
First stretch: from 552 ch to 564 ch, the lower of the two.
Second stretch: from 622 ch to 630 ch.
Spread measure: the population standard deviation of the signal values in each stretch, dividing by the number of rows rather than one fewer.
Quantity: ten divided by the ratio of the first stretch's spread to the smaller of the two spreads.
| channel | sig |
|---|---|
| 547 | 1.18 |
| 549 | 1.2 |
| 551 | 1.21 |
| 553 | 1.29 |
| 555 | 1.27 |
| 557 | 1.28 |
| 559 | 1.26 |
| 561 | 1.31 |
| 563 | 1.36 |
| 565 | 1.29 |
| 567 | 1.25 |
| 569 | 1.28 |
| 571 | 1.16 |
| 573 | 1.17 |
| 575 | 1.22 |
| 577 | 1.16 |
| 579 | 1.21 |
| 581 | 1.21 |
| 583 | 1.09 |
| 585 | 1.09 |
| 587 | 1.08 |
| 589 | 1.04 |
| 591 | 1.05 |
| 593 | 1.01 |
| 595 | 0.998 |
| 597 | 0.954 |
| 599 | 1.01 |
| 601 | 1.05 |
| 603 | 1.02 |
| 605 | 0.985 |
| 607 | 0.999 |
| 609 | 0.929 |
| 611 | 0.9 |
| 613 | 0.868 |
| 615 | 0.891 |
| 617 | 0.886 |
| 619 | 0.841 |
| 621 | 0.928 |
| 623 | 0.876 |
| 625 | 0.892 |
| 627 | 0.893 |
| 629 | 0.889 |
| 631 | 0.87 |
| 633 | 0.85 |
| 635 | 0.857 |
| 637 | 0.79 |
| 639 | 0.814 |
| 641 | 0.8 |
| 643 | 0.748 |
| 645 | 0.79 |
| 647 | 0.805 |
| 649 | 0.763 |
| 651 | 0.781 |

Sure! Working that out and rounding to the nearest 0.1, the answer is 2.1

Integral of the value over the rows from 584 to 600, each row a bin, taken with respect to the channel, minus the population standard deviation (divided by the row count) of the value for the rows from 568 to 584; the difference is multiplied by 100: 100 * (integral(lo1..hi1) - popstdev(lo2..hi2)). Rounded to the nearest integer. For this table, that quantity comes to 1641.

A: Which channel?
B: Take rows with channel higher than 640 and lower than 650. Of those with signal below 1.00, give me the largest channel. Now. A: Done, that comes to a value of 649 ch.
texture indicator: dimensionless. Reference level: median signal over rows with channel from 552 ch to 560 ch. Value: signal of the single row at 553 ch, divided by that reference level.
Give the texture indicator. 1.0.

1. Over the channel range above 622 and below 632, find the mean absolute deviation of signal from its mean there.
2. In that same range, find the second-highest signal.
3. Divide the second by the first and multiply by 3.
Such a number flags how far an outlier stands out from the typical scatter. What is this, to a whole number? 304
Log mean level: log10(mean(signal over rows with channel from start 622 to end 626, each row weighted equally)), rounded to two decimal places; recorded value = -0.05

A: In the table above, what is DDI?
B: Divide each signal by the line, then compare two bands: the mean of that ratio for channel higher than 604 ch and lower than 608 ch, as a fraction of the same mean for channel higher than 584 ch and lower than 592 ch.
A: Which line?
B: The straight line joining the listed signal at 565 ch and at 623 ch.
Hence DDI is 1.05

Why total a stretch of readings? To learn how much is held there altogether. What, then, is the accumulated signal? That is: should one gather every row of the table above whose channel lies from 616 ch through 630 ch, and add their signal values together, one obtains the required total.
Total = 6.2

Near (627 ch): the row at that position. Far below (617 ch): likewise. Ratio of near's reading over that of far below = 1.01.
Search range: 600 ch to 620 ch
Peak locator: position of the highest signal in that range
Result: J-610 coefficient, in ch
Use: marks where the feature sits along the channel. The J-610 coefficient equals 601 ch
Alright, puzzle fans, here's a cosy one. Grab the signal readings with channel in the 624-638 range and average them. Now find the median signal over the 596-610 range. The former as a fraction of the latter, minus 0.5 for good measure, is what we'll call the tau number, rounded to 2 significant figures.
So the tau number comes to 0.36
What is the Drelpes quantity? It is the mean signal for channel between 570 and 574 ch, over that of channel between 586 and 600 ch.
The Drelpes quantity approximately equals 1.14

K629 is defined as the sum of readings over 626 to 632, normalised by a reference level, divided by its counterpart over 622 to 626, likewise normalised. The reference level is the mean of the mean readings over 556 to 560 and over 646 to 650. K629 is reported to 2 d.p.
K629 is 1.50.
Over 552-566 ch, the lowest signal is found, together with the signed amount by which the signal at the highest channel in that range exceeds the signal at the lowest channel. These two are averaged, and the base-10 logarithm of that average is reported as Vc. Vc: -0.201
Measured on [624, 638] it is -0.463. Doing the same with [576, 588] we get -0.301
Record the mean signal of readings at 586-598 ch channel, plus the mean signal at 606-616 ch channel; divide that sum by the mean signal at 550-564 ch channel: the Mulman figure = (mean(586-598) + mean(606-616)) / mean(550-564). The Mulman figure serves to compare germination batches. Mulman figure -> 1.51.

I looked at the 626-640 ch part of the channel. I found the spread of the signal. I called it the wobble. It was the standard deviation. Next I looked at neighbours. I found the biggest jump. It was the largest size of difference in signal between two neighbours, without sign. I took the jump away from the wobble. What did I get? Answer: -0.03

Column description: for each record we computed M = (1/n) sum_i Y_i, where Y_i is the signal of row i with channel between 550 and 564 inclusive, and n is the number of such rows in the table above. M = 1.28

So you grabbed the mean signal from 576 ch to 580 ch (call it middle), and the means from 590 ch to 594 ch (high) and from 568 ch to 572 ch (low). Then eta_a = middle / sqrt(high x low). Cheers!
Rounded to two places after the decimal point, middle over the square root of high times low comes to 1.06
